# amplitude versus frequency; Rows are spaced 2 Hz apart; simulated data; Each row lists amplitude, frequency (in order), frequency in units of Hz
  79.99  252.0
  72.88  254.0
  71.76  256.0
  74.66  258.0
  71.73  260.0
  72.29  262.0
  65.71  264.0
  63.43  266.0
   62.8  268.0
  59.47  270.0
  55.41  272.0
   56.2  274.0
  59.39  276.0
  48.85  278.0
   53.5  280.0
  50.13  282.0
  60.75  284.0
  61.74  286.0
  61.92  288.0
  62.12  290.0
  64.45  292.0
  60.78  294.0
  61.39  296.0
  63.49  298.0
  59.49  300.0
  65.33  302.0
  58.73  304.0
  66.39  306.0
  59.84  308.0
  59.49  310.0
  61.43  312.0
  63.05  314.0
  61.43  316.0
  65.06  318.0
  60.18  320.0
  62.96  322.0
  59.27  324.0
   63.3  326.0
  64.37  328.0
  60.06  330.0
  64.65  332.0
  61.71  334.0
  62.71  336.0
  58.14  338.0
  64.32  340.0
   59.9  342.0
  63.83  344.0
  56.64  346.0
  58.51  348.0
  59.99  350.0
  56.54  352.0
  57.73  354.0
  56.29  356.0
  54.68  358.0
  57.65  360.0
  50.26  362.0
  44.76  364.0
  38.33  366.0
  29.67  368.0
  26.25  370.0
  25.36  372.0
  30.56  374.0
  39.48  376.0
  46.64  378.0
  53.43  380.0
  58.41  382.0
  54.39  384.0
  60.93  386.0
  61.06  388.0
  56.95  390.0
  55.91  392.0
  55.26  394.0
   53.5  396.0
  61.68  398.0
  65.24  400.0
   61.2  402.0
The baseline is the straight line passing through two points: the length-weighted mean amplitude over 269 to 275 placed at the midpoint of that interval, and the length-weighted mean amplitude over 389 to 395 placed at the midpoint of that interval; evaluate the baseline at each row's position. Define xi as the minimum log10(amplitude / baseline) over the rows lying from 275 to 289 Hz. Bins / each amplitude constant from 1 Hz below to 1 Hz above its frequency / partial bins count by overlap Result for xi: -0.07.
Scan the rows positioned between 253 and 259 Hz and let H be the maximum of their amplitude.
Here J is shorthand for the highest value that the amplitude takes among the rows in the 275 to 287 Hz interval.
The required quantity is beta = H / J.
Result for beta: 1.21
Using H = 74.66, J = 61.74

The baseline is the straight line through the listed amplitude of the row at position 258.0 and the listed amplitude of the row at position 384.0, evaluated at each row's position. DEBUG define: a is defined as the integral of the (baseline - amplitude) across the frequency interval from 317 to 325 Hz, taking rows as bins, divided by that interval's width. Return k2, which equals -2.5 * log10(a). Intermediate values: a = 3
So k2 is -1.1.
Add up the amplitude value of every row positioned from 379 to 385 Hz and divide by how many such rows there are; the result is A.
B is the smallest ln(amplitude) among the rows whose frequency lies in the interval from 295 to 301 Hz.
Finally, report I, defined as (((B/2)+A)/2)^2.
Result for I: 825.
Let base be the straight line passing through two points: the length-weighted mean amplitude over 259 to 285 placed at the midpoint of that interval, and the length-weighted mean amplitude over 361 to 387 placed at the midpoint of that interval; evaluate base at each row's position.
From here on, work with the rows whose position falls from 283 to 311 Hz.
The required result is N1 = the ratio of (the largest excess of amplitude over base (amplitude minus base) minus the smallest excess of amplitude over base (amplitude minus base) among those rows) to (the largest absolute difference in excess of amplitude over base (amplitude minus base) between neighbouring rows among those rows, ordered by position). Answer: 1.2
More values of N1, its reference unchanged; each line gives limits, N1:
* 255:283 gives 2.2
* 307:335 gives 1.8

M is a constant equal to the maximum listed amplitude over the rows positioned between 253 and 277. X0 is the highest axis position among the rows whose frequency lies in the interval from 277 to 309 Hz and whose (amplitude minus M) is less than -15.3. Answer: 304.0 Hz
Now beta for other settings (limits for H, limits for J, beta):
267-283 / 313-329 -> 0.97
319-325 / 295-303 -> 0.96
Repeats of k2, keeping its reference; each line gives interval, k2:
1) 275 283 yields -3.2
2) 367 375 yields -3.6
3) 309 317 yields -1.6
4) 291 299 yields -2.0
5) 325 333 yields 2.1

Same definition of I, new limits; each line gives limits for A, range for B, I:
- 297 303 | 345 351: 1049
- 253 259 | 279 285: 1408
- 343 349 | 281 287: 949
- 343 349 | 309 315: 952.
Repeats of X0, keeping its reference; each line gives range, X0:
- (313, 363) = 362.0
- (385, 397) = 396.0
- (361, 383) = 382.0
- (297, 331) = 324.0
